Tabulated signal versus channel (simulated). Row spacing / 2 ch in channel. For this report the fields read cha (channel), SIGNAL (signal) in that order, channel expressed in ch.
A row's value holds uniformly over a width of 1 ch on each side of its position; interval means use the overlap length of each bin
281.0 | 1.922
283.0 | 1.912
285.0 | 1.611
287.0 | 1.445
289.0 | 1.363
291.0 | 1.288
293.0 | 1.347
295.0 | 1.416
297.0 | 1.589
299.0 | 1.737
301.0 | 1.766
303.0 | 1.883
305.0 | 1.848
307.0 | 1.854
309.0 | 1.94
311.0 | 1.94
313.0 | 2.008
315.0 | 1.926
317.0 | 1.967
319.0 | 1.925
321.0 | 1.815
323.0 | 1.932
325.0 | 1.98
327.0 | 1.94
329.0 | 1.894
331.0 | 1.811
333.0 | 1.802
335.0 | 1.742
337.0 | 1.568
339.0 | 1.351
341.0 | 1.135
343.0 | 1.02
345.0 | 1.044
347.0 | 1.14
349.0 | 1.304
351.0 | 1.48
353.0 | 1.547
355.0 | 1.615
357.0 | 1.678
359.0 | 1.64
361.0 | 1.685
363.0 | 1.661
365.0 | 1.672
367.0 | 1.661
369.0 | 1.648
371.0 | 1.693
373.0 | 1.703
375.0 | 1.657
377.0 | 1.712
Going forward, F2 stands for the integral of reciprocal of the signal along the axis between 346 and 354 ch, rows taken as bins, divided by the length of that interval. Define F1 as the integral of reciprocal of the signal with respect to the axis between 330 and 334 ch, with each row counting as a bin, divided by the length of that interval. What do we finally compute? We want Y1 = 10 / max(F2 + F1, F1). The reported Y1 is 7.7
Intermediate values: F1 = 0.55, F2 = 0.742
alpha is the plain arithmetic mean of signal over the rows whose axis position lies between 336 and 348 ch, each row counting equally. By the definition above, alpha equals 1.21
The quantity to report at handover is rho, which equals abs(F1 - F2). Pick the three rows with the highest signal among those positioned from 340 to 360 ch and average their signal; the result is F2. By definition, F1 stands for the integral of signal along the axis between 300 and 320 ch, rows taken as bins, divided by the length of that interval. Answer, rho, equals 0.26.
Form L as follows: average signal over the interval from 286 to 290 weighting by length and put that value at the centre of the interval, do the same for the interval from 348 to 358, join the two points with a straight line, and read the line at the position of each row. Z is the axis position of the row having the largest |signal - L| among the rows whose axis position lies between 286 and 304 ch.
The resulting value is 303.0 ch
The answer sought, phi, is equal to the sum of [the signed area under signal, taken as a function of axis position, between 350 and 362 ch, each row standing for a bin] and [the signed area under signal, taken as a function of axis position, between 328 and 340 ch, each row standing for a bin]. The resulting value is 40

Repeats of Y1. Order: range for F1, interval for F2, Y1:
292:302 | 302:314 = 8.6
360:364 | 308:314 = 9.0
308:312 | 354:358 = 8.9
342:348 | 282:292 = 6.2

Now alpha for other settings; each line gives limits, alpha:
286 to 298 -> 1.41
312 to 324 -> 1.93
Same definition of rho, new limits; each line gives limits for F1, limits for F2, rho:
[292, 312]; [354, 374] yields 0.04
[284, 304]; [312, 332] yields 0.44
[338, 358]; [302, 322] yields 0.64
